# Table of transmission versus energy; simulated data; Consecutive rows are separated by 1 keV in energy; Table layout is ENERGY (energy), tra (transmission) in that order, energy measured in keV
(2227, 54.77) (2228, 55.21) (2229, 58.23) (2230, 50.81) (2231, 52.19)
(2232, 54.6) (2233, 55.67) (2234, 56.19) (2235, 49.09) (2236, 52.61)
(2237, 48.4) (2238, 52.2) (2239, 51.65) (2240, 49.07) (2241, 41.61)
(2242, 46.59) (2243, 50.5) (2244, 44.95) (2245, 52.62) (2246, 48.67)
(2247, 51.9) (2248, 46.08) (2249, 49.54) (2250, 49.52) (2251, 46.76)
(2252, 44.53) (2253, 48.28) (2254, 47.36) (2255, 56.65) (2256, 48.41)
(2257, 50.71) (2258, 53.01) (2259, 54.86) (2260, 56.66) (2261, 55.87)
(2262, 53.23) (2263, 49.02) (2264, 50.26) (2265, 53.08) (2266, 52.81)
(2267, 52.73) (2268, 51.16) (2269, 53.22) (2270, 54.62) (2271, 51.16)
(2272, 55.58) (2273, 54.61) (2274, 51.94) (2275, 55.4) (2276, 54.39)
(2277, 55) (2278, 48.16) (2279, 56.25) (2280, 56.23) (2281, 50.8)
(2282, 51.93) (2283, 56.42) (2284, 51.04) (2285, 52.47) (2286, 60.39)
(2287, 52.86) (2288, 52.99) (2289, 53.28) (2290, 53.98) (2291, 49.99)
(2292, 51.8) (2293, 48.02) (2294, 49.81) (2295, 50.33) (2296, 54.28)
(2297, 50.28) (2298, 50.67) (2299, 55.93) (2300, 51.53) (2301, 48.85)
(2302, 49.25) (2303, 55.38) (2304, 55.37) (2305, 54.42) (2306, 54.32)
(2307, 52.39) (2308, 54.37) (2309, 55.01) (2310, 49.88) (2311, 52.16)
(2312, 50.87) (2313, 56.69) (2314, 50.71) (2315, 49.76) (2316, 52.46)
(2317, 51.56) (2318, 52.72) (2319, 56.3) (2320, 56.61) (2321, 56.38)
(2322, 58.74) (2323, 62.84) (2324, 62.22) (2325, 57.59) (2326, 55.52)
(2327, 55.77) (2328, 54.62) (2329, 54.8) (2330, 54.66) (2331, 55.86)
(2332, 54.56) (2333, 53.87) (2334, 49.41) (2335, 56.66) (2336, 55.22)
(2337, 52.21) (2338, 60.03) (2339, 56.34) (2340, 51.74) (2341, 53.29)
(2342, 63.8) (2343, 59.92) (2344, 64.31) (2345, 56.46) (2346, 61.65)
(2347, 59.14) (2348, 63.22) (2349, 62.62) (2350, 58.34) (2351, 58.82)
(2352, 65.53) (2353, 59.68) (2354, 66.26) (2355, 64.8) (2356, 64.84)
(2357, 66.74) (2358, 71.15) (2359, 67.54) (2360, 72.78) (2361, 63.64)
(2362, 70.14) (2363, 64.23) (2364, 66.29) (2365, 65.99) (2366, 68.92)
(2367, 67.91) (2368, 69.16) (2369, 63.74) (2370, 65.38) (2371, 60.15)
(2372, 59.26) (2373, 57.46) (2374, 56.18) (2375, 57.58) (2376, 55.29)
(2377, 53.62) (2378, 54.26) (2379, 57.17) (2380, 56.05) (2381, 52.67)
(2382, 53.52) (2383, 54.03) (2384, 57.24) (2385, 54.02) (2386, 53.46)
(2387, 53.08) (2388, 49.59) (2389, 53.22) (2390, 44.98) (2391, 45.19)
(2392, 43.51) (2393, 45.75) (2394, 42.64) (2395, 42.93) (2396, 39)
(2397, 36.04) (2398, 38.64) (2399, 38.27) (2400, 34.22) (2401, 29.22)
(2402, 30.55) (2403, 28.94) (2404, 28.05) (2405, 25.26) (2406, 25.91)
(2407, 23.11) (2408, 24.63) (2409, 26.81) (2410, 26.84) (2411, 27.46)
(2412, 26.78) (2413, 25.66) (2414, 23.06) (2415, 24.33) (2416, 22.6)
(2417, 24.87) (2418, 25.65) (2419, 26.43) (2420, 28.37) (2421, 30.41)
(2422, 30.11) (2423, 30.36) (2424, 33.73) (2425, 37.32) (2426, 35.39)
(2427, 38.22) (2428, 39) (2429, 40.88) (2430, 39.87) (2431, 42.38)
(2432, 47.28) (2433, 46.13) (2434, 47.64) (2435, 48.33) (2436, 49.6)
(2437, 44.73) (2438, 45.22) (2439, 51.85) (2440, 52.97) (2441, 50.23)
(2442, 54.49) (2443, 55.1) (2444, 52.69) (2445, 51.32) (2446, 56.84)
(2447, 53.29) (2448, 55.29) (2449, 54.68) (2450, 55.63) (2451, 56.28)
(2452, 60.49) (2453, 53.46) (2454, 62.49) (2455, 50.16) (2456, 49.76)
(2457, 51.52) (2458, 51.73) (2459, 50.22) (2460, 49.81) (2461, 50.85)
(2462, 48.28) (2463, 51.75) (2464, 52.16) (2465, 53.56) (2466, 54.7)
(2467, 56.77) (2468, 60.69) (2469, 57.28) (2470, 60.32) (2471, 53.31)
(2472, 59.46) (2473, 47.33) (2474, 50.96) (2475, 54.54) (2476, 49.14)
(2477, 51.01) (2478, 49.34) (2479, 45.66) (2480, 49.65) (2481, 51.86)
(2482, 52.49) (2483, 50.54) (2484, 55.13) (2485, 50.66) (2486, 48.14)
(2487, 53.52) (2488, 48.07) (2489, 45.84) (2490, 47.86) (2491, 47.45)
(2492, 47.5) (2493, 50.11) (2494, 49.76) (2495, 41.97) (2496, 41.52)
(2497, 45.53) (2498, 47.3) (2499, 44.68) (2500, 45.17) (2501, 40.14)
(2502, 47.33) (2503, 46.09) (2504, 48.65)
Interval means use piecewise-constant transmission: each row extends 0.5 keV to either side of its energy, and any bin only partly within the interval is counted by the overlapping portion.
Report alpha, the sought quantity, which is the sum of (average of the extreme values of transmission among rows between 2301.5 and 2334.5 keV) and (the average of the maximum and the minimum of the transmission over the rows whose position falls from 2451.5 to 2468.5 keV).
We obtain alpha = 111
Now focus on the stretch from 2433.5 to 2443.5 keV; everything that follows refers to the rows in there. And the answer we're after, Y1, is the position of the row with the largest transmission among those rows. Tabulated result 2443 keV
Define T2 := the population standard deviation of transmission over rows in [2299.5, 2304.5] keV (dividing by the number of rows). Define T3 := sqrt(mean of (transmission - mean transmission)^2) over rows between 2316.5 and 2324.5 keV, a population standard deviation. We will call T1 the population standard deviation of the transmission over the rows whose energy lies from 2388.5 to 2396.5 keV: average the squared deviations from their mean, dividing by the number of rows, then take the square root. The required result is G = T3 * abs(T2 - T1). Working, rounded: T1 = 3.8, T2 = 2.84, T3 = 3.8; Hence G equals 4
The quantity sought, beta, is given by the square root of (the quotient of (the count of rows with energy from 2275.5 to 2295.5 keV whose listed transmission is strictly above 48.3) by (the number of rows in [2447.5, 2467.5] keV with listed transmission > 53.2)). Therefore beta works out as 1.3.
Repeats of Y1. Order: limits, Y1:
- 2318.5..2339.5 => 2323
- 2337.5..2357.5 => 2357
